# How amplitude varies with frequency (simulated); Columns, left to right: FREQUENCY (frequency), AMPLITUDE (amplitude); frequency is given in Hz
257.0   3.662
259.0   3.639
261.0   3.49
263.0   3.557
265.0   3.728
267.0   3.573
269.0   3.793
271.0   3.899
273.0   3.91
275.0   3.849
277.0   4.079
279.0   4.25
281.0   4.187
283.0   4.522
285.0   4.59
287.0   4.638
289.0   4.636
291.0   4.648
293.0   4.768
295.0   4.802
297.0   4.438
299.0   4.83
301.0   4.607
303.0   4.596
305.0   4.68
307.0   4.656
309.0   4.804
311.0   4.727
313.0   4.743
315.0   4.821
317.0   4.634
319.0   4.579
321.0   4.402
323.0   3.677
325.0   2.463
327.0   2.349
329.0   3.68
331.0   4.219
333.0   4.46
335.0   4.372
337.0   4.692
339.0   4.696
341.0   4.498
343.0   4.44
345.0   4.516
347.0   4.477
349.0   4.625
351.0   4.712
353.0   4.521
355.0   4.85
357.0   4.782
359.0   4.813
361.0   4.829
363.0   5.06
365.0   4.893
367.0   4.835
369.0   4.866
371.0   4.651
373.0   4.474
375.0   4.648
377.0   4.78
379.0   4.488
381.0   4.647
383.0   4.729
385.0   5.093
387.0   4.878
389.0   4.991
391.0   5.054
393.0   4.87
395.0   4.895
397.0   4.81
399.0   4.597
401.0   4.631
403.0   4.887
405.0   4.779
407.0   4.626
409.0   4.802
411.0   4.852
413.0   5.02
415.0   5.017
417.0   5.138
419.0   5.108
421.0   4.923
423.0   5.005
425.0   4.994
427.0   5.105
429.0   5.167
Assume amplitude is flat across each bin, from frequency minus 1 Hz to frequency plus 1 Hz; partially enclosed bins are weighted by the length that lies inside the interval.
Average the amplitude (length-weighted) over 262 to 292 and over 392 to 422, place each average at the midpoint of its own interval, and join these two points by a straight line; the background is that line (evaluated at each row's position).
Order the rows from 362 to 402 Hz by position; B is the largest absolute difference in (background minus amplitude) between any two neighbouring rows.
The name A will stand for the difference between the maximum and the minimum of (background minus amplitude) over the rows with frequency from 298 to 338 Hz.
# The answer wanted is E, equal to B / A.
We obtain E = 0.13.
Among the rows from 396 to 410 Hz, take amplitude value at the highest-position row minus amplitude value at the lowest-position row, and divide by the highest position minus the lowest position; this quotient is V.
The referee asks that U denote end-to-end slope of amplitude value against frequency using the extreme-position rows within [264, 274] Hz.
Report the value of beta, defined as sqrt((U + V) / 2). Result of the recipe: 0.11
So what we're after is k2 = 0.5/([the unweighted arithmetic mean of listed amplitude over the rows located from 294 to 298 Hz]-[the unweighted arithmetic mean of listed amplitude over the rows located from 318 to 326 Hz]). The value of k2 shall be 0.6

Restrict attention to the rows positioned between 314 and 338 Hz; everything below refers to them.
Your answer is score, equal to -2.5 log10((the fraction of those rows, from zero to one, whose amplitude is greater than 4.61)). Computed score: 1.5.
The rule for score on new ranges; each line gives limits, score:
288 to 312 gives 0.3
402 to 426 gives 0.0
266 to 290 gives 1.9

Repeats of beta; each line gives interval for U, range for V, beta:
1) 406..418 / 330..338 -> 0.25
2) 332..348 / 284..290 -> 0.08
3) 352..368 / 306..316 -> 0.15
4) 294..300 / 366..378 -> 0.03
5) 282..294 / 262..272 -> 0.18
